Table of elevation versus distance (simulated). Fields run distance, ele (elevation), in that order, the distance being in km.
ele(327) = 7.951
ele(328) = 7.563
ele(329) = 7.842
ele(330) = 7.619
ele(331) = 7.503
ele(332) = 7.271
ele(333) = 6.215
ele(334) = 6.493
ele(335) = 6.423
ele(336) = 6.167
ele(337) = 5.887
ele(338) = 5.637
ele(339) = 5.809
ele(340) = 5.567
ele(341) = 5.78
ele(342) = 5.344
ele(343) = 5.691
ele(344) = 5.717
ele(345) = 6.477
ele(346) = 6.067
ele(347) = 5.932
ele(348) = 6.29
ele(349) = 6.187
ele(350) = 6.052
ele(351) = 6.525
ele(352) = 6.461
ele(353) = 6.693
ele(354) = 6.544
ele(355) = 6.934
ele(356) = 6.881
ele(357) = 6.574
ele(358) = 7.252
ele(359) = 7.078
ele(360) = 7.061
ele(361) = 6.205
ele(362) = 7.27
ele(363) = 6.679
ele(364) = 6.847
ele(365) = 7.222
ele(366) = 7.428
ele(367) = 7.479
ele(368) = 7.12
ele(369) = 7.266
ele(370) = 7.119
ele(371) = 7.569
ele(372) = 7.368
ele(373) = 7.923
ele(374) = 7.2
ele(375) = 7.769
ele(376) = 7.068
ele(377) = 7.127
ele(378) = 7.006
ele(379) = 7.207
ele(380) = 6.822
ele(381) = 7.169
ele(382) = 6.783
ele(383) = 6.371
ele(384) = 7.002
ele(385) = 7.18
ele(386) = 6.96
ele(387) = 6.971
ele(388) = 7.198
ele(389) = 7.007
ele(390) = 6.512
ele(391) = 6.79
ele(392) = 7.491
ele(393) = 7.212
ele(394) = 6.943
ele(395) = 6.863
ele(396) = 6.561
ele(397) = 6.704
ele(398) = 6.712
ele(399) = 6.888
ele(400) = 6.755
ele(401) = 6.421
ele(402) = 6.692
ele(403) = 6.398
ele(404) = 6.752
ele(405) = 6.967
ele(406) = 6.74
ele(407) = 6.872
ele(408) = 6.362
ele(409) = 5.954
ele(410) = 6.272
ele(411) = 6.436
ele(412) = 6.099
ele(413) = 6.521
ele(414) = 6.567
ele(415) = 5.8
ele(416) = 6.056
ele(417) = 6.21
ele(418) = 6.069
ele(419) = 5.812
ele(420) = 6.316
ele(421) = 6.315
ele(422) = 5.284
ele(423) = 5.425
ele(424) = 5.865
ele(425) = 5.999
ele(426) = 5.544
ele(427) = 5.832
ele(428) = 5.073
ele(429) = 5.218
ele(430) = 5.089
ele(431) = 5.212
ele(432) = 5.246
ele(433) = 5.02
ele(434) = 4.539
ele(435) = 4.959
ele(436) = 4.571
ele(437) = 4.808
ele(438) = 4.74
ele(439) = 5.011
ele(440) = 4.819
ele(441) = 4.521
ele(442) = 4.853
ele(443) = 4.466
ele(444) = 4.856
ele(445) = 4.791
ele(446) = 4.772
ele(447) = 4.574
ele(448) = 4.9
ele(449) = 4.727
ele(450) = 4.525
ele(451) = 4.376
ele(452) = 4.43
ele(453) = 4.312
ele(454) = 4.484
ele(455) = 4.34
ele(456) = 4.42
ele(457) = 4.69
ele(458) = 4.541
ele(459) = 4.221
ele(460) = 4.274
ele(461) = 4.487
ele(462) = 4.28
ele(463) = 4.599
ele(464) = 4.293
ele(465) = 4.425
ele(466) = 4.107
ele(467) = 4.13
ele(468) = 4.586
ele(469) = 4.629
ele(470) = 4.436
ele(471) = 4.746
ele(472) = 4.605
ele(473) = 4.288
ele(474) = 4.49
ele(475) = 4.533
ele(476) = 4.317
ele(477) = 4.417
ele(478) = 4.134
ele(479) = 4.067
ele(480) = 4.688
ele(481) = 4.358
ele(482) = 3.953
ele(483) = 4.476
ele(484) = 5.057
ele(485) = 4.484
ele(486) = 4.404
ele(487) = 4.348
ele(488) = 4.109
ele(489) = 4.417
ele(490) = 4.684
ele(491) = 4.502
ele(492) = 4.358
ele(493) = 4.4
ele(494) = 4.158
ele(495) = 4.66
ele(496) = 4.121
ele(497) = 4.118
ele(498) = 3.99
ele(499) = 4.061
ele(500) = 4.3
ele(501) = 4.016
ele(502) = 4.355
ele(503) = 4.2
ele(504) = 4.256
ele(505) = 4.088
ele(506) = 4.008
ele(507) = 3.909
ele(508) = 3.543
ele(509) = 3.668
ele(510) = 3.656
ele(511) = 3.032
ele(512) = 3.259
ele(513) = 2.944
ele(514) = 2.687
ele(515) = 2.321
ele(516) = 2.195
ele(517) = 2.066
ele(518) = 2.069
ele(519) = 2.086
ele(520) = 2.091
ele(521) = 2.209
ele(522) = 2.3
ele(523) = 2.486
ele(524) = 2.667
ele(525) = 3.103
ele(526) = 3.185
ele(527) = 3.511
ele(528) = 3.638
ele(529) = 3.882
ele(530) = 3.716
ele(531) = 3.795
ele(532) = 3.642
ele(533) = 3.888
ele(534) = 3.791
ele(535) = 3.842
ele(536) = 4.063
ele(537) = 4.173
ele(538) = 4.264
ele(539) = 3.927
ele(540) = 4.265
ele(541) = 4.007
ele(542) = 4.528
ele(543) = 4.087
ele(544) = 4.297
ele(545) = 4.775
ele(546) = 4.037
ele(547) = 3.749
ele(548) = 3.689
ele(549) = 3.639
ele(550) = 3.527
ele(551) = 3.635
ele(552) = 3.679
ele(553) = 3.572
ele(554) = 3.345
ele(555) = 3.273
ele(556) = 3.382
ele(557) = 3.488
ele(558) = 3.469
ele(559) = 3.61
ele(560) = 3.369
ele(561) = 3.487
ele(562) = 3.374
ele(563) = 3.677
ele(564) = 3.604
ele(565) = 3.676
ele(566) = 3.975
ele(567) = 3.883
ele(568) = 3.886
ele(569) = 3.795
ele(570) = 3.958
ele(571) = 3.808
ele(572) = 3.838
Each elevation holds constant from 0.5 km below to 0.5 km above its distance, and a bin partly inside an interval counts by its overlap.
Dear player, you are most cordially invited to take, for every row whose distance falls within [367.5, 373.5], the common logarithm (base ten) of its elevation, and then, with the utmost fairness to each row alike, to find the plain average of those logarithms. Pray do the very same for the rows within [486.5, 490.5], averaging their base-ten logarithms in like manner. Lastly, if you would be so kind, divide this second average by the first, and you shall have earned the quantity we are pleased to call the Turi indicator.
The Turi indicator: 0.74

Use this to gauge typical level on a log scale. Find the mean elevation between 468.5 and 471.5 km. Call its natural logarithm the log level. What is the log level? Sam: 1.5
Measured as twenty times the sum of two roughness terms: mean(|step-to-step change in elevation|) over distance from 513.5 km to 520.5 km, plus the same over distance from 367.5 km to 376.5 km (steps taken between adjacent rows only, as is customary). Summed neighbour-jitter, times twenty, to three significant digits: 10.9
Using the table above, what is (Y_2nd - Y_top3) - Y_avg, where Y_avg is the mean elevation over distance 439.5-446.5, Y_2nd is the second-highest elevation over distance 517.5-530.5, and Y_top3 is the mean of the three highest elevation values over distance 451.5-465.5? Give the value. -5.6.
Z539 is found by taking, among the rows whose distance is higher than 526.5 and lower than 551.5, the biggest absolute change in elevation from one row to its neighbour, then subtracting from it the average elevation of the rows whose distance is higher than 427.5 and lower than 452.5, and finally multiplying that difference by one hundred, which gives -407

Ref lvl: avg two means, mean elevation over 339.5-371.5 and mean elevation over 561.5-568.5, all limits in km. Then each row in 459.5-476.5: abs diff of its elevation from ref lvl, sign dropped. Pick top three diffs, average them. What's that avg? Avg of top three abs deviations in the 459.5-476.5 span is 1.0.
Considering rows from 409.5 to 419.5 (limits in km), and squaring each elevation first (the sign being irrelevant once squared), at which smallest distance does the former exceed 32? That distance 410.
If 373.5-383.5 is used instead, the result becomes 374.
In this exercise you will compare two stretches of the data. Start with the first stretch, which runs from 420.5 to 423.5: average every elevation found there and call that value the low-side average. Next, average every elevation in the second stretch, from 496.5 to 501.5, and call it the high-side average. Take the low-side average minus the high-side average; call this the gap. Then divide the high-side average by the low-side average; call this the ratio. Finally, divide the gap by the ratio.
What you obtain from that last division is 2.2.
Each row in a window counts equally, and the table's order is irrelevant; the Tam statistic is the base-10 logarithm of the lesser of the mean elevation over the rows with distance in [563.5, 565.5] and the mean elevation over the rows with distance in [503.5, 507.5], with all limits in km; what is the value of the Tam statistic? 0.56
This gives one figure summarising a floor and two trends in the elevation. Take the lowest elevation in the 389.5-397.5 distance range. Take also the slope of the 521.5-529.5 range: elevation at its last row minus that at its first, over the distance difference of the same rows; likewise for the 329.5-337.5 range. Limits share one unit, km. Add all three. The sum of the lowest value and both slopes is 6.49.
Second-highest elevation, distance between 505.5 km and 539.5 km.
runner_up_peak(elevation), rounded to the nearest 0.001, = 4.173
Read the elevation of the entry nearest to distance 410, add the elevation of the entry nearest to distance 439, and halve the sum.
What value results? 5.6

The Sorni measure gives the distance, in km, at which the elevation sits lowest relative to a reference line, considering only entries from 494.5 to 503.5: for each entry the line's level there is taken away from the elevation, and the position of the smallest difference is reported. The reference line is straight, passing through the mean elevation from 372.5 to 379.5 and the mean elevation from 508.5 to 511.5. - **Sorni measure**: 498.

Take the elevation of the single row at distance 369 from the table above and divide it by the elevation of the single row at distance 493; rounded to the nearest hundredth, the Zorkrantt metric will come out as 1.65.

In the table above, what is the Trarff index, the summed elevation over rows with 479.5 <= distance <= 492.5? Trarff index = 58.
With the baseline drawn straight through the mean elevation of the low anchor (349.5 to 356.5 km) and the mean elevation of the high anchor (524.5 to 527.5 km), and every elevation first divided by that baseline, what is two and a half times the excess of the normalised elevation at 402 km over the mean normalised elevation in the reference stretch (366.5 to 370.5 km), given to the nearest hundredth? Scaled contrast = 0.08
